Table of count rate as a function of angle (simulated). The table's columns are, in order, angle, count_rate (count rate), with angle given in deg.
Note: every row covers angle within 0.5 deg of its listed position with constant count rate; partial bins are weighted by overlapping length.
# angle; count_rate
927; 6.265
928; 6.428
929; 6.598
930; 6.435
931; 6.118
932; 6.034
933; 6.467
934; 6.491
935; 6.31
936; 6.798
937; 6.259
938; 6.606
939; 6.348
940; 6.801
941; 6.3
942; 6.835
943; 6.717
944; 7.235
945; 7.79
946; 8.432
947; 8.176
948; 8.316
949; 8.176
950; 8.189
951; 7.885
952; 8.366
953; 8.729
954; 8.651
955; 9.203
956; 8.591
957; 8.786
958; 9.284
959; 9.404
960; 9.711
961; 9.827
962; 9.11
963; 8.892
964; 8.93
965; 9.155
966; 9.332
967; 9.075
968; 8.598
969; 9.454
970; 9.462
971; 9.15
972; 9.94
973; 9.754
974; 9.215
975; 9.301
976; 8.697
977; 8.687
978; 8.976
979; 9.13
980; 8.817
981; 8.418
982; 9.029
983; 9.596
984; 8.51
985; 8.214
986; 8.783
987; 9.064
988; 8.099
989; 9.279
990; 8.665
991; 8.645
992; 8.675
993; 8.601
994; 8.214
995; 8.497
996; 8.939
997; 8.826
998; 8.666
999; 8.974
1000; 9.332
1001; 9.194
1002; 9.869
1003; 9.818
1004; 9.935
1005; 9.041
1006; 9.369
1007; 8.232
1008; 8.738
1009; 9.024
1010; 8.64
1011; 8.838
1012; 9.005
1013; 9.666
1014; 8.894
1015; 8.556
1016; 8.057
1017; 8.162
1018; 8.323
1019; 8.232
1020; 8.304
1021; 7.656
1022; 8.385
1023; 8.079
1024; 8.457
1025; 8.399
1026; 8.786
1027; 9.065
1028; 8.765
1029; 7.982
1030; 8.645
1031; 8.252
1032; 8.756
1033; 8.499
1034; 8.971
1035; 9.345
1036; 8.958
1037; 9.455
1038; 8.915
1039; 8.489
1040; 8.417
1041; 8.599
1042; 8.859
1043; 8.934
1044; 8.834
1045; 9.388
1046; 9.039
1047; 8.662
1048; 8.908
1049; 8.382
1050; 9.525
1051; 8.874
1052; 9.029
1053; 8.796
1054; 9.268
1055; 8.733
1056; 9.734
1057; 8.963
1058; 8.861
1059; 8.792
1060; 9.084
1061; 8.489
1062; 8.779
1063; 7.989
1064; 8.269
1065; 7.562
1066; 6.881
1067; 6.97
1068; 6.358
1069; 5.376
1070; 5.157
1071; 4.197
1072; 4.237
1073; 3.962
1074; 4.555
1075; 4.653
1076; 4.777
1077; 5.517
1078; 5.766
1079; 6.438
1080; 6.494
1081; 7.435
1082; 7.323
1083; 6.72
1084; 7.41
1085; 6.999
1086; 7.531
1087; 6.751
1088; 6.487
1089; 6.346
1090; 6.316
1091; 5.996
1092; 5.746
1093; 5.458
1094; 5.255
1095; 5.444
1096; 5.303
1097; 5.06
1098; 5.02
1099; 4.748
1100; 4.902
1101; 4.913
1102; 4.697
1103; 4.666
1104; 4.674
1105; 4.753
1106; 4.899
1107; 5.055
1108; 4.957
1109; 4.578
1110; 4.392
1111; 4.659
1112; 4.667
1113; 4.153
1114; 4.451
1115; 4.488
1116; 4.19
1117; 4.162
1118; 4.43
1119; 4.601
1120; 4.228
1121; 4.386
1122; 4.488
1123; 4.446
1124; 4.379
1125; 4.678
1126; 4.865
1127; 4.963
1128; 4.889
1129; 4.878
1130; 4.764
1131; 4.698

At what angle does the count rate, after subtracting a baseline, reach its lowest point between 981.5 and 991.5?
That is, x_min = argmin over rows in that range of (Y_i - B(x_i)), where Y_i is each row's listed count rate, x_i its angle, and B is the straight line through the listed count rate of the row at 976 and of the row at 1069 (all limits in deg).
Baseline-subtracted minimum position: 988 deg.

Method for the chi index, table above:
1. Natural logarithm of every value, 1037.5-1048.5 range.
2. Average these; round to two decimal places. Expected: 2.18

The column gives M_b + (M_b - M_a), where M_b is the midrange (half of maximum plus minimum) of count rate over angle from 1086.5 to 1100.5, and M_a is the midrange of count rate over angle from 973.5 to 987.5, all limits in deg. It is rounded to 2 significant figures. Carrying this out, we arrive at 2.6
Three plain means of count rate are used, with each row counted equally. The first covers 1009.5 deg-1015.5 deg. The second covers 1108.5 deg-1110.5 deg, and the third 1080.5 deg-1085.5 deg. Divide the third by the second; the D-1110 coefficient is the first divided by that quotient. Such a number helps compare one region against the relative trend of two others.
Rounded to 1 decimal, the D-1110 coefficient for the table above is 5.6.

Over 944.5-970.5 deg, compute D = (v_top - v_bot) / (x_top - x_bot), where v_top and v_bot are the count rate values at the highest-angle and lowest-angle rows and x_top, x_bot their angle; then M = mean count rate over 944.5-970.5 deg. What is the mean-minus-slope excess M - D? 8.8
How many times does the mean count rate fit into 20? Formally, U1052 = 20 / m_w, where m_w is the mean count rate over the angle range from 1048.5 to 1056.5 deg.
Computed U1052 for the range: 2.2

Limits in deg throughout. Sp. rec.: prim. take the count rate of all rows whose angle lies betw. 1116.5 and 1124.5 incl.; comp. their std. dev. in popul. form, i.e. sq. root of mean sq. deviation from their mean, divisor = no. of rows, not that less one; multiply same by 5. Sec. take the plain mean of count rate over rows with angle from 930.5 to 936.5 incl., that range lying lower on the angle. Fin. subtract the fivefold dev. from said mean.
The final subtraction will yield 5.7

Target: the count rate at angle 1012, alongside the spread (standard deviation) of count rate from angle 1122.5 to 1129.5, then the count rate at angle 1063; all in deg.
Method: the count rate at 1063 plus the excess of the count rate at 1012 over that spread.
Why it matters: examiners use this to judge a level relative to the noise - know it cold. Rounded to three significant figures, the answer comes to 16.8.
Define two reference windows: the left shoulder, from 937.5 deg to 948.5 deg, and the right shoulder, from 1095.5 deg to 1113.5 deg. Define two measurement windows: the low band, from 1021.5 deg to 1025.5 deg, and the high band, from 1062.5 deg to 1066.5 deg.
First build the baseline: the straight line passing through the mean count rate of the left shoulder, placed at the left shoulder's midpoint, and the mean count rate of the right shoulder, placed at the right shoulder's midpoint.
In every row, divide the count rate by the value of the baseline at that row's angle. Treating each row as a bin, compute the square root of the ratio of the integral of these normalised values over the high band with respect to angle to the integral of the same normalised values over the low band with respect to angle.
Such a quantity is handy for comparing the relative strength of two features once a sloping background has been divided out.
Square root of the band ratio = 1.01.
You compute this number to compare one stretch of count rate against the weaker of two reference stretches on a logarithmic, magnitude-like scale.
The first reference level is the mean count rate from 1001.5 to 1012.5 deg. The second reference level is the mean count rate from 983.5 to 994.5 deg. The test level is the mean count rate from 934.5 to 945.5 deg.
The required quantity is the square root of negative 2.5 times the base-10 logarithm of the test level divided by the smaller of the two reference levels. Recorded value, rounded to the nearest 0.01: 0.52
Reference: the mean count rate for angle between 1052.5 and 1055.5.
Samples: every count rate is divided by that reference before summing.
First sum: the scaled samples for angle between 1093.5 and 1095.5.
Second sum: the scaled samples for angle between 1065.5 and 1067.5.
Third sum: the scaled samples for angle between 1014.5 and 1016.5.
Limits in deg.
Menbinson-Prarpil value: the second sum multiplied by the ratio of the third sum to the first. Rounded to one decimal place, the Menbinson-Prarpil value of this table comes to 2.4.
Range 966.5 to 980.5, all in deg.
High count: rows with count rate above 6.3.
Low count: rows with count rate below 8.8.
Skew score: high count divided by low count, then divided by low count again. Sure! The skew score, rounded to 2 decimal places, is 1.56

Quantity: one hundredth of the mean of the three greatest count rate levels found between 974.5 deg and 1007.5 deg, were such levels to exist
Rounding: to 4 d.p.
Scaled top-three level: 0.0987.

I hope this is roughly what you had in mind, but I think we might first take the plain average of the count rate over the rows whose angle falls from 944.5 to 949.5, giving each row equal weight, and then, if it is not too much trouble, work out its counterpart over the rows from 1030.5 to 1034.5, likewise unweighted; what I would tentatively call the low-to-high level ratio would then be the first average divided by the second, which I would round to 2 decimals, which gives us 0.95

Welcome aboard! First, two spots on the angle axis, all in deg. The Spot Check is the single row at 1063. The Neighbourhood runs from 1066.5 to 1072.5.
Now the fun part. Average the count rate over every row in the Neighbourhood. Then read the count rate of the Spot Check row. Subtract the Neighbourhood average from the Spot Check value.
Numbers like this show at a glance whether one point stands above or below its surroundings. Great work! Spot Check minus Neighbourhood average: 2.6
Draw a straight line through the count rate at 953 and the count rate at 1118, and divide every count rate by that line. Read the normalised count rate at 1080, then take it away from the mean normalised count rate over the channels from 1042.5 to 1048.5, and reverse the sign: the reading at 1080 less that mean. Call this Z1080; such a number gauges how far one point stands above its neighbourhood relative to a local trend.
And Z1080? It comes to -0.22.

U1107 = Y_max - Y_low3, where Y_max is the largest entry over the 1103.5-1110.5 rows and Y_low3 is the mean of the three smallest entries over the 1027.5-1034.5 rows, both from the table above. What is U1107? -3.2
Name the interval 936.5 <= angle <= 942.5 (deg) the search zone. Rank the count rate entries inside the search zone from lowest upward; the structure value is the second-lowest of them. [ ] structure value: 6.3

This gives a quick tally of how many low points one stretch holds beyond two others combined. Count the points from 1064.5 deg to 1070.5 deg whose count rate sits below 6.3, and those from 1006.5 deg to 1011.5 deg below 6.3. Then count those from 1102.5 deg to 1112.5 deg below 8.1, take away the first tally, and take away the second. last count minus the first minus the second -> 8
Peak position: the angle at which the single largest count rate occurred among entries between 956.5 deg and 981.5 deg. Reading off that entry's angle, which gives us 972 deg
